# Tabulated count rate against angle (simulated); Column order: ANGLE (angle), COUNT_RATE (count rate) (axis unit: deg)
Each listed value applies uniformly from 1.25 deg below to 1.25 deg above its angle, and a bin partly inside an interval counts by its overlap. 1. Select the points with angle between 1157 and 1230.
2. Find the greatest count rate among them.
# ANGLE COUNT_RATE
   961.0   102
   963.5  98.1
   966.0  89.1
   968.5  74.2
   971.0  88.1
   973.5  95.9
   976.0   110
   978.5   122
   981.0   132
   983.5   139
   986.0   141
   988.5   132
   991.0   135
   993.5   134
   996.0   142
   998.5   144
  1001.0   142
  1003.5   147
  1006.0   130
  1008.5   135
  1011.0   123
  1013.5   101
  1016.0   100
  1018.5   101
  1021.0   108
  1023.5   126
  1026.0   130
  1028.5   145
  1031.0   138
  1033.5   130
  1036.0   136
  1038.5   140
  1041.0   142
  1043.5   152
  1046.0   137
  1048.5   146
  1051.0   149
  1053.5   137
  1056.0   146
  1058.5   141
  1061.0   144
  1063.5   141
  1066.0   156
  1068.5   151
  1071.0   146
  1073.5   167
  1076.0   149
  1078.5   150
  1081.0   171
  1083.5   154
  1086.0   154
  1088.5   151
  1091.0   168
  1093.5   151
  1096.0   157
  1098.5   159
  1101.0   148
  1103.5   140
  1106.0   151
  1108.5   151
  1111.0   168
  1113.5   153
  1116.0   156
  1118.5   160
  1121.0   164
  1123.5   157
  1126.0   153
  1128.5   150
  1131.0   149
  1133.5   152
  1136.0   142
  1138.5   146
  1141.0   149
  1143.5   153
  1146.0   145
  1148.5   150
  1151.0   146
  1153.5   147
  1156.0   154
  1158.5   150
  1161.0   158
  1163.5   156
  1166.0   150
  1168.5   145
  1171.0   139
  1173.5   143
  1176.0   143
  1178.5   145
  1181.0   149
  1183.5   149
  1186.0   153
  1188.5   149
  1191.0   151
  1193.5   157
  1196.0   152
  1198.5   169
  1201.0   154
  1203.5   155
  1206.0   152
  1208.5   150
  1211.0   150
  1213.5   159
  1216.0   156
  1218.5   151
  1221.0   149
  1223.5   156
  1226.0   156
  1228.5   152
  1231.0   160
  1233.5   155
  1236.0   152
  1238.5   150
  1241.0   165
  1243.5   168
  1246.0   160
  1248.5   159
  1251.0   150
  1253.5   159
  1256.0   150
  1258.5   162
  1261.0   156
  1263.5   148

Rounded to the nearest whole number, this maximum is 169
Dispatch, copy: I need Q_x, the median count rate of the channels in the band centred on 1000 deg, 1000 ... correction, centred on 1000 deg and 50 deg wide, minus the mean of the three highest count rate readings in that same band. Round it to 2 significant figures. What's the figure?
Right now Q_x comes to -12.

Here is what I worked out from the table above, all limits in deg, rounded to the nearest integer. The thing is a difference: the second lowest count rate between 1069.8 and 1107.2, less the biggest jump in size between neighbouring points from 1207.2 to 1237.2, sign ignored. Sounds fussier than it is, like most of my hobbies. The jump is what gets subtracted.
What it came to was 137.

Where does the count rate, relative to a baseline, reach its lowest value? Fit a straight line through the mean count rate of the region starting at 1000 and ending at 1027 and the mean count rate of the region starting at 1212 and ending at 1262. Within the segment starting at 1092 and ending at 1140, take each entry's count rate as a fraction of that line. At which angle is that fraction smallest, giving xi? 1136.0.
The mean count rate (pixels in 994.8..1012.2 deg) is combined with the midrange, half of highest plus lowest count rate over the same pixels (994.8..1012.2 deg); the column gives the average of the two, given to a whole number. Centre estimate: 136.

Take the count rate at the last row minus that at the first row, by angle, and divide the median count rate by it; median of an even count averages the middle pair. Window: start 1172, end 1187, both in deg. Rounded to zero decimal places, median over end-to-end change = 15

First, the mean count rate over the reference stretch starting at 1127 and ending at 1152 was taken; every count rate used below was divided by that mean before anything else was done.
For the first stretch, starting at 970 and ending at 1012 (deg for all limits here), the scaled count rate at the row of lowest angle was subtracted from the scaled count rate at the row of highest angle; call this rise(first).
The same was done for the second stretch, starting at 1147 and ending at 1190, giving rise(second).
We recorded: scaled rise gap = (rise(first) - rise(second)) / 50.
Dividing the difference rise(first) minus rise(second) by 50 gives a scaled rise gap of 0.005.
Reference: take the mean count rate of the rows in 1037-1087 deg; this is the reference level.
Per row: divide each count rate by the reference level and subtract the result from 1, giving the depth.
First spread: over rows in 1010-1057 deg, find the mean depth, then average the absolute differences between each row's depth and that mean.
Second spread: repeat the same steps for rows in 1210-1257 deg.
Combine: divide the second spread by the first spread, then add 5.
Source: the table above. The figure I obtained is 5.3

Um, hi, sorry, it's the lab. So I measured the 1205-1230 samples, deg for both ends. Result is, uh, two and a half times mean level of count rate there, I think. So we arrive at 383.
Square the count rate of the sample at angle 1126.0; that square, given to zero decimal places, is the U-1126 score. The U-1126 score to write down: 23409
